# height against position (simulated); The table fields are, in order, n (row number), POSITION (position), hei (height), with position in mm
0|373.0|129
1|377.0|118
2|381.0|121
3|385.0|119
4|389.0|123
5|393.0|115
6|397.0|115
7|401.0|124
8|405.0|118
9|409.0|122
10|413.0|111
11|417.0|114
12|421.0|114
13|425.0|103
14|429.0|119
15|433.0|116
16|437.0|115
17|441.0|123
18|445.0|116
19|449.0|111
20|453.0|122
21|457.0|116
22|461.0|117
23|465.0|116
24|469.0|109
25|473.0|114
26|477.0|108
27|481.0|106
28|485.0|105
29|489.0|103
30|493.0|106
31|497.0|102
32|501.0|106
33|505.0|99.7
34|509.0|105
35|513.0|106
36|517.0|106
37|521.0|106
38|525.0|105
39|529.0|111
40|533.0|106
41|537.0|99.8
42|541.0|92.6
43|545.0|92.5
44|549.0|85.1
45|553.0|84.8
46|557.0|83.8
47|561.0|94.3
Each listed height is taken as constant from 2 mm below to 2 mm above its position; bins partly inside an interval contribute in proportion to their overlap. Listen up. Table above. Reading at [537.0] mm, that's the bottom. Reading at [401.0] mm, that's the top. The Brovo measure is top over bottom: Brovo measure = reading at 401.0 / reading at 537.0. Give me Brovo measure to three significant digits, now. 1.24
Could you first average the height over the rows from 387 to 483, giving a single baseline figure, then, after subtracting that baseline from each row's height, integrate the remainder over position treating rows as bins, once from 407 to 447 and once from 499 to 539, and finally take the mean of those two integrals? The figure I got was -205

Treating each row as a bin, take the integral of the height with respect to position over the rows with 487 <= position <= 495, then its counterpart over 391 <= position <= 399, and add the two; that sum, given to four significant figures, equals 1756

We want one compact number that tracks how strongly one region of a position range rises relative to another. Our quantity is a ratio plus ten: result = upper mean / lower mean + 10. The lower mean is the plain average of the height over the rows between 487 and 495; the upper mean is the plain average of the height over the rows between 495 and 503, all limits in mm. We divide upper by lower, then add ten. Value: 11.00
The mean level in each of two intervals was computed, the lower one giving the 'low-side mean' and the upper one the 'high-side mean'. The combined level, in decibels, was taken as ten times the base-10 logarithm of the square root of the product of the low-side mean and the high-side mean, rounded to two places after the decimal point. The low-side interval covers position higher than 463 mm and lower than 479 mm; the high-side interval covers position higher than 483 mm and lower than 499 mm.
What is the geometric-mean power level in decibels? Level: 20.33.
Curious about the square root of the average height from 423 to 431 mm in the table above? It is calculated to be 10.5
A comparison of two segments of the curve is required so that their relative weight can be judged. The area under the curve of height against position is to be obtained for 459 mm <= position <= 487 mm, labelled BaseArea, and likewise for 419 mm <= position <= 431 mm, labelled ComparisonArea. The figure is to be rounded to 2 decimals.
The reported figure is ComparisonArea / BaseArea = 0.43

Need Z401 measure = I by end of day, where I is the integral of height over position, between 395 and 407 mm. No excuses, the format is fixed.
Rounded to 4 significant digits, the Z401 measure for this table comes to 1428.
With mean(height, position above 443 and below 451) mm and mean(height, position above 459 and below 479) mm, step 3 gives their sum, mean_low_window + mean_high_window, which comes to 226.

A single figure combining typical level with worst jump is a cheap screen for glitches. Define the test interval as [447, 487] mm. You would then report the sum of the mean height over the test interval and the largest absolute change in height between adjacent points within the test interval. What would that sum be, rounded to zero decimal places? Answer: 123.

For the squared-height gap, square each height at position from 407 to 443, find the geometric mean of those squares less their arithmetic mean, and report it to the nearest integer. -66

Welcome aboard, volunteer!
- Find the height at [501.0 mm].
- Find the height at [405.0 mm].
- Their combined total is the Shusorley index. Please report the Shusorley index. 224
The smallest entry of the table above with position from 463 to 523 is 99.7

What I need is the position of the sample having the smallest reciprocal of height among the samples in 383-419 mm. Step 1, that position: 401.0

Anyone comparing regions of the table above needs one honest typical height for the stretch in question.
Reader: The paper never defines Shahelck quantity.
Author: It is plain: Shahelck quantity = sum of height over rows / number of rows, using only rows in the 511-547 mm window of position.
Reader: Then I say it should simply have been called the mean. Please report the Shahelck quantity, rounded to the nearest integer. 103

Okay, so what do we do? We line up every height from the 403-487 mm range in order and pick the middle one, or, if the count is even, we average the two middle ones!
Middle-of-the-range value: 115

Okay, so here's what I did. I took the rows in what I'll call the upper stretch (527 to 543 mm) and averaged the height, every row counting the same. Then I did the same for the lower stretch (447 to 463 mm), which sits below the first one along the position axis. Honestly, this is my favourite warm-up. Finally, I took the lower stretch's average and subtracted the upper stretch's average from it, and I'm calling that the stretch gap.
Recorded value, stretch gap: 14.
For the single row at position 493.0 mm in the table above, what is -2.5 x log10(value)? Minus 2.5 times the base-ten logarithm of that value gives -5.06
